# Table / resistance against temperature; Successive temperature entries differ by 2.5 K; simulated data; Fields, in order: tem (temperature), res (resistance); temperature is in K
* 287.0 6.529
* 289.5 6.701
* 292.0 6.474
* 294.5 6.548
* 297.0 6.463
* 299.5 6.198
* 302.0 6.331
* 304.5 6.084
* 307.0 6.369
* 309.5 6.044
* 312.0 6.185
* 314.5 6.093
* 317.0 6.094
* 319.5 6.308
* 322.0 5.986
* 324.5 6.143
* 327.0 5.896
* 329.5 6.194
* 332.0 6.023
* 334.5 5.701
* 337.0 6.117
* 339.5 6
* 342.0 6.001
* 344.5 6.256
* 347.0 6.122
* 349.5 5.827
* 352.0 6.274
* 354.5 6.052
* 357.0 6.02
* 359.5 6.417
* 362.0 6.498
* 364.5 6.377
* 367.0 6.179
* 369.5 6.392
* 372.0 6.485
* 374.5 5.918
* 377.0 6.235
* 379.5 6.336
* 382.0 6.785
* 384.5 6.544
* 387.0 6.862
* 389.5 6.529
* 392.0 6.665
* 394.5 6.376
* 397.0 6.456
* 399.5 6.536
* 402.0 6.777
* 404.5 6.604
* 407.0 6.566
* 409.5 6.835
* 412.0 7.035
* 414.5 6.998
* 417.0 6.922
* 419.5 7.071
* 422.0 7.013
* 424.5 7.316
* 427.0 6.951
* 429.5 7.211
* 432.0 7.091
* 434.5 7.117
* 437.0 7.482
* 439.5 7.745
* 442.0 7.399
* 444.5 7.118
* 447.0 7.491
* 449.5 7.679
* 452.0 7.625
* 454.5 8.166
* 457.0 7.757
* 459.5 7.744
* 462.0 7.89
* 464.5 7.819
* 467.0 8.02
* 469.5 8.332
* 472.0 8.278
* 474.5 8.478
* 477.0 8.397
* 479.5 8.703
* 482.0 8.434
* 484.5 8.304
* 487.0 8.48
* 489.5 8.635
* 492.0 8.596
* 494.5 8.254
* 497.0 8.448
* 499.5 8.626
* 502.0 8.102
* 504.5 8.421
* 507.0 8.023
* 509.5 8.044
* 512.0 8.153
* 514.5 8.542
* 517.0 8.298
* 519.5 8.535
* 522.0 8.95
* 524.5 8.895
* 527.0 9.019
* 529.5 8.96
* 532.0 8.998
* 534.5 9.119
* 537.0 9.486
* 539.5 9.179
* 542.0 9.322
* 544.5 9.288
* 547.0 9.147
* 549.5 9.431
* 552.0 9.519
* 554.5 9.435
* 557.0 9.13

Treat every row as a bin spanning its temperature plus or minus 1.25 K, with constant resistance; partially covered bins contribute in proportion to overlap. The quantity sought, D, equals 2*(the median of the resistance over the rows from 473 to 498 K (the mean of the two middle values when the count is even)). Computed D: 16.9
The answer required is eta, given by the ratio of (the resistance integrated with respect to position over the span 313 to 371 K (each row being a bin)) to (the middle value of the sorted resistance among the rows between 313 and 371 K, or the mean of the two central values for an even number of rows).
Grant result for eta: 58.1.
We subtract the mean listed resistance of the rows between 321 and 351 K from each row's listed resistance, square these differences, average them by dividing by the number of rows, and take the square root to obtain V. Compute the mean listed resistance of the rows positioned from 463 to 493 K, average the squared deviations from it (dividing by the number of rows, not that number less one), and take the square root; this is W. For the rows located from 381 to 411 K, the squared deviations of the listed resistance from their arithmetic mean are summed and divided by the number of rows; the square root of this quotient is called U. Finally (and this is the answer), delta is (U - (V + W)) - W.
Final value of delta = -0.49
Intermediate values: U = 0.150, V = 0.15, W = 0.24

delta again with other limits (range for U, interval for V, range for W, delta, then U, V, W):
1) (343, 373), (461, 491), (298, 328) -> -0.34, 0.199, 0.27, 0.14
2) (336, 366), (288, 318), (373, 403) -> -0.52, 0.193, 0.21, 0.25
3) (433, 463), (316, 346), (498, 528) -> -0.55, 0.290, 0.16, 0.34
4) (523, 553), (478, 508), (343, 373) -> -0.40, 0.203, 0.20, 0.20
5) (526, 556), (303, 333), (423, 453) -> -0.43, 0.190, 0.13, 0.25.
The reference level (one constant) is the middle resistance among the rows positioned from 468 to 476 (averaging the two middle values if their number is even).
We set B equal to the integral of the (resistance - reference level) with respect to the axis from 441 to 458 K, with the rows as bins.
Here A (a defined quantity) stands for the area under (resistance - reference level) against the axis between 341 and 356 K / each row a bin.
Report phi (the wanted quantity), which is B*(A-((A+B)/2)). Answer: 131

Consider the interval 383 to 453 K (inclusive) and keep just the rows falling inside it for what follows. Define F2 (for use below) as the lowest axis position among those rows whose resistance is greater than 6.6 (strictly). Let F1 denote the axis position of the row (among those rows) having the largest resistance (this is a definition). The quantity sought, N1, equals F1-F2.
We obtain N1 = 52.5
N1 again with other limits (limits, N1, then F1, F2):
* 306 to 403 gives 5.0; 387.0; 382.0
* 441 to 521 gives 37.5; 479.5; 442.0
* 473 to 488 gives 5.0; 479.5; 474.5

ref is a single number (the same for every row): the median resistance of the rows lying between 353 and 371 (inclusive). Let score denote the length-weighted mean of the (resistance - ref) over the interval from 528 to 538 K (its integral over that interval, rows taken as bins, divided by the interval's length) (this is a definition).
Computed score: 2.8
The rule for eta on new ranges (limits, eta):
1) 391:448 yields 56.8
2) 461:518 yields 56.9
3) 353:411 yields 57.7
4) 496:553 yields 56.1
